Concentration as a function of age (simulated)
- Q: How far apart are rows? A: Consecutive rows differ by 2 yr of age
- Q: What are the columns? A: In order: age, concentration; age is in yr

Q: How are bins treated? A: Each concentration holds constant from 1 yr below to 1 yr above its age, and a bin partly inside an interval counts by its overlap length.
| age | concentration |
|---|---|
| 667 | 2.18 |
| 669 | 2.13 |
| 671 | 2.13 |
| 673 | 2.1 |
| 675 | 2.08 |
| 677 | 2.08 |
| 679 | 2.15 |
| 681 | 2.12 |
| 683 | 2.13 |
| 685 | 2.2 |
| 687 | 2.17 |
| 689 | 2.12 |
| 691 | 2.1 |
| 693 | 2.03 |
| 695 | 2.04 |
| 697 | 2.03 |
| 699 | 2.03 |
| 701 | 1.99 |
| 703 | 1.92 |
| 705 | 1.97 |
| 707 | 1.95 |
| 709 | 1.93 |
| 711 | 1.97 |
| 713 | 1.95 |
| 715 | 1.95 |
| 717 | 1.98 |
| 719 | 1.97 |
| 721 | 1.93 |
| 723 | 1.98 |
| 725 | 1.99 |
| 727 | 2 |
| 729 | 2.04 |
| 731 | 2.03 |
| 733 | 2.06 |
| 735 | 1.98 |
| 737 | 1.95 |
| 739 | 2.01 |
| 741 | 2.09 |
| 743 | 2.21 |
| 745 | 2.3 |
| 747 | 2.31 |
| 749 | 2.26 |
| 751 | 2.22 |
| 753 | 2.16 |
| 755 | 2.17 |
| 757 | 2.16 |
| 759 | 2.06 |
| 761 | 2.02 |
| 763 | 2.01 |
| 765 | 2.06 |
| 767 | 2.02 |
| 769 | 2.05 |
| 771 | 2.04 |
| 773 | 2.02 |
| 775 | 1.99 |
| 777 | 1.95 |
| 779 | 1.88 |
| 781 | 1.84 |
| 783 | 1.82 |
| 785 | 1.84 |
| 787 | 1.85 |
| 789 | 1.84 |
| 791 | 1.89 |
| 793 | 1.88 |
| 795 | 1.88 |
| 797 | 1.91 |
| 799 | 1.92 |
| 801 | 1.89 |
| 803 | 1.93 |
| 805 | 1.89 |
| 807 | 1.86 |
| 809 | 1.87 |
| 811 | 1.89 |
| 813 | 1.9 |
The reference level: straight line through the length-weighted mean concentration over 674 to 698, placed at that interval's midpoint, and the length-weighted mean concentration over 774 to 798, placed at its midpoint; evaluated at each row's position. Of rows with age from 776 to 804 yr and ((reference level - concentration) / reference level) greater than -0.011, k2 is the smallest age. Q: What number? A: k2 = 779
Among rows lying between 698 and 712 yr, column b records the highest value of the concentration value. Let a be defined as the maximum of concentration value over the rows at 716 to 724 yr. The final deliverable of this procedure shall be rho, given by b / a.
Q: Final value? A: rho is 1.03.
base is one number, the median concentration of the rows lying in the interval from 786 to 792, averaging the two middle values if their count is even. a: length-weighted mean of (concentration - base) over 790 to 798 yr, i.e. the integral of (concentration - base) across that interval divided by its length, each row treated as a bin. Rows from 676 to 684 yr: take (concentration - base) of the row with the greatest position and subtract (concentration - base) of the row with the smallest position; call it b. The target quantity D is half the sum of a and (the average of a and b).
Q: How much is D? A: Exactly 0.04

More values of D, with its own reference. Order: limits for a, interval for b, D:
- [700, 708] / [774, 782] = 0.04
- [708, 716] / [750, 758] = 0.06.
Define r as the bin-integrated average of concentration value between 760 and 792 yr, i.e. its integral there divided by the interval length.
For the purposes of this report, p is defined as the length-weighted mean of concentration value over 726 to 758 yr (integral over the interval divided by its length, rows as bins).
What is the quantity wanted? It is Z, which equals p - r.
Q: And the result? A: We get 0.18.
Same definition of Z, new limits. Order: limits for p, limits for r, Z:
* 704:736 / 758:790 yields 0.02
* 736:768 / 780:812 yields 0.25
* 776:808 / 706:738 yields -0.10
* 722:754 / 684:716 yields 0.08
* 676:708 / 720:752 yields -0.02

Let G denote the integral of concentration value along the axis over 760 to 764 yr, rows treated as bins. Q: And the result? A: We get 8.06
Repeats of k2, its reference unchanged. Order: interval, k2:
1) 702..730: 703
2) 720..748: 721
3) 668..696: 669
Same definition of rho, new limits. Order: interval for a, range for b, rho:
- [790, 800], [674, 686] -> 1.15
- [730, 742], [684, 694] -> 1.05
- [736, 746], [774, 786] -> 0.87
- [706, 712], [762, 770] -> 1.05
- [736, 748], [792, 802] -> 0.83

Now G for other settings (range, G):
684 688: 8.74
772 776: 8.02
